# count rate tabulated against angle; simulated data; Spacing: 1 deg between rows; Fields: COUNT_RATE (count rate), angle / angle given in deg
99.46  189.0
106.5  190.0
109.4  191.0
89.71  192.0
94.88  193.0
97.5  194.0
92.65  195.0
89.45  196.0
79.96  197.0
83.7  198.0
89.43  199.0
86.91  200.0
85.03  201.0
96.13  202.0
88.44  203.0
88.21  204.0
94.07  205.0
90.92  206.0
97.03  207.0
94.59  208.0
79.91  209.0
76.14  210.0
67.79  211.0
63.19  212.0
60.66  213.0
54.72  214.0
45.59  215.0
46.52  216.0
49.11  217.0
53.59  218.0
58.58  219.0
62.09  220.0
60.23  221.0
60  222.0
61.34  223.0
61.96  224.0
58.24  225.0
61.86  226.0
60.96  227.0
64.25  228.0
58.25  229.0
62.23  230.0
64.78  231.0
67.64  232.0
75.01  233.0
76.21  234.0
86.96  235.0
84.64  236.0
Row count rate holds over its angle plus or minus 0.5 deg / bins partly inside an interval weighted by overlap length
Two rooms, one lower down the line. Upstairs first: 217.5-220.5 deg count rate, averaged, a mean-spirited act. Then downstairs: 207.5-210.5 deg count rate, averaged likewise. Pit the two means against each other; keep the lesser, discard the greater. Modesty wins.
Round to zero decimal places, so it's 58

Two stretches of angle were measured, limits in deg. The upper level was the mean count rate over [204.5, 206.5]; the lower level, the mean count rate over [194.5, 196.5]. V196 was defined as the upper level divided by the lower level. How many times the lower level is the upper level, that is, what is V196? 1.0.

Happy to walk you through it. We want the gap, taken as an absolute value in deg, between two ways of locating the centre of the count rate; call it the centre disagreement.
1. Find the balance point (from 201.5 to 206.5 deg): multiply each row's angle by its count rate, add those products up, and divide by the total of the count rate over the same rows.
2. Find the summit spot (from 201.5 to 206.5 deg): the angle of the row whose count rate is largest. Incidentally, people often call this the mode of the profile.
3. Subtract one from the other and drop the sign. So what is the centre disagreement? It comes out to 2.0 deg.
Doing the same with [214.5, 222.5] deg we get 1.3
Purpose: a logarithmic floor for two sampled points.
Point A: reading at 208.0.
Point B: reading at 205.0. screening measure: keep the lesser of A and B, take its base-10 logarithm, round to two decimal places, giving 1.97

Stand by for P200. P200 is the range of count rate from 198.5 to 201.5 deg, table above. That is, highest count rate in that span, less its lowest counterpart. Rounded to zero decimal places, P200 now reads 4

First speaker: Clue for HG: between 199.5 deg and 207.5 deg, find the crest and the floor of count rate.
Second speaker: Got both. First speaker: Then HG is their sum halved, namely 91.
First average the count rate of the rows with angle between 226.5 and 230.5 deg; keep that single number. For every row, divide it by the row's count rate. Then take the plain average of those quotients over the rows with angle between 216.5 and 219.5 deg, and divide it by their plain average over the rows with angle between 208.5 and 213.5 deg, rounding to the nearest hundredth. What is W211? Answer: 1.29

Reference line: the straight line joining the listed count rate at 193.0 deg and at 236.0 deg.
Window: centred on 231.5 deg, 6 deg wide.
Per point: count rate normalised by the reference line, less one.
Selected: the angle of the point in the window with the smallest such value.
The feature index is 229.0 deg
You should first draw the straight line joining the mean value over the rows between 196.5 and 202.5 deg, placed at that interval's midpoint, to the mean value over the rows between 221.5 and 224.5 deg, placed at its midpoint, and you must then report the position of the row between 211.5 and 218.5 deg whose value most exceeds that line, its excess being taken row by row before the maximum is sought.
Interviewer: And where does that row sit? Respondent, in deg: 212.0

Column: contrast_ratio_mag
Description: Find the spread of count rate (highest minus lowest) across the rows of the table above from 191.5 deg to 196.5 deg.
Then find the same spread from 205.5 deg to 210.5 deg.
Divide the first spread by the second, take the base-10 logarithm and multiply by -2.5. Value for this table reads 1.0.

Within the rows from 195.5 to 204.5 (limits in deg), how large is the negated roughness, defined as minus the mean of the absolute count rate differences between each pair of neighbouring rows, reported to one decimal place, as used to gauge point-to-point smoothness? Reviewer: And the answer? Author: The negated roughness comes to -5.3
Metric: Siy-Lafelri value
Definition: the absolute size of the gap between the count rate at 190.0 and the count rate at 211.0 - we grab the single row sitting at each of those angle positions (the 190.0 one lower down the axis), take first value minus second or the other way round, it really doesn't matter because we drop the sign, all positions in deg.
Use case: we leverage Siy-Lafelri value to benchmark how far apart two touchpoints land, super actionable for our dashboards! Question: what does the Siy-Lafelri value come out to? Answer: 39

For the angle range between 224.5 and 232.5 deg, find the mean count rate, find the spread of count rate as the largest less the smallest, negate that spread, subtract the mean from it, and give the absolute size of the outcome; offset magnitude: 72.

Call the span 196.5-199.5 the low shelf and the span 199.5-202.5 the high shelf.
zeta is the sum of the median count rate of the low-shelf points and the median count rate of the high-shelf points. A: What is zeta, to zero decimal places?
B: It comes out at 171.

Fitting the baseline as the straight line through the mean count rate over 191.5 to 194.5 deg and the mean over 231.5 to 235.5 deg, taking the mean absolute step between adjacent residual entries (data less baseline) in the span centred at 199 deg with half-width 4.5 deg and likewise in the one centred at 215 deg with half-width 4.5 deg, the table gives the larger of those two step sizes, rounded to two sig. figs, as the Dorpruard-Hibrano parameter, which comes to 5.6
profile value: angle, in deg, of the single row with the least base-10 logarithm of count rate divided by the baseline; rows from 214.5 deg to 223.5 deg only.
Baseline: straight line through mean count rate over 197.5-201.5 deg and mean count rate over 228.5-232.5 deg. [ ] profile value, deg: 215.0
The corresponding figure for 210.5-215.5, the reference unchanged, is 215.0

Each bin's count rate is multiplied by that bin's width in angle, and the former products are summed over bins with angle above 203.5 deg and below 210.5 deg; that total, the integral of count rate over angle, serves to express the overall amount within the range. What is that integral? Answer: 621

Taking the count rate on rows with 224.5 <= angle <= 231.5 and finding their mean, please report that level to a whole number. 62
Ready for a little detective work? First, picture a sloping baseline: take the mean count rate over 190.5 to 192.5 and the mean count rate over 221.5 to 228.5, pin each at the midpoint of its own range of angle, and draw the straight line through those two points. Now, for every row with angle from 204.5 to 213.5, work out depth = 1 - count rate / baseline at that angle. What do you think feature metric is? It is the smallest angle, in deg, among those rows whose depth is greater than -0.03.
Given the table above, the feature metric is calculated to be 209.0 deg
